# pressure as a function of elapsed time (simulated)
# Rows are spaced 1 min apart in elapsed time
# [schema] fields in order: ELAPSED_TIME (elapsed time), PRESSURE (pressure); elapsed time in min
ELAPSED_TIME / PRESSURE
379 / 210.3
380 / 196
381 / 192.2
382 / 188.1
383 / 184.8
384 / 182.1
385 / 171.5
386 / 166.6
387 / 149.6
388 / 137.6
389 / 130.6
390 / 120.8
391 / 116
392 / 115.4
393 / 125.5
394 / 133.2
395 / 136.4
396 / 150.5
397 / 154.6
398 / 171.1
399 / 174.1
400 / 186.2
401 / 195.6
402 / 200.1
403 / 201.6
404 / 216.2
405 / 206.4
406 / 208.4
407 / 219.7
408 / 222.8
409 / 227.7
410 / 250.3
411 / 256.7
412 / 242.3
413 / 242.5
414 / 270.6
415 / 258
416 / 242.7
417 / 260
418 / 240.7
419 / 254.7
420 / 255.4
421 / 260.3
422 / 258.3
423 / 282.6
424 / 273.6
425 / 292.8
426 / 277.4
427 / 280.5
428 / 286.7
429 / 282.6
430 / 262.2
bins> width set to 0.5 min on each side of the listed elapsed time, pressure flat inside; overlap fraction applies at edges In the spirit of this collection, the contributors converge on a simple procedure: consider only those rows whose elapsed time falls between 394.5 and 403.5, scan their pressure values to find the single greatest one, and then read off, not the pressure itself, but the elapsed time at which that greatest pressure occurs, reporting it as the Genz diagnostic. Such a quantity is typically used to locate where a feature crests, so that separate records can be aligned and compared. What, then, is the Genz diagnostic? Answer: 403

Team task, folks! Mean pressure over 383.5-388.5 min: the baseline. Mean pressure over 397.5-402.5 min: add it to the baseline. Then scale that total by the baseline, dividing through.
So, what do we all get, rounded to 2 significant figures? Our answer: 2.1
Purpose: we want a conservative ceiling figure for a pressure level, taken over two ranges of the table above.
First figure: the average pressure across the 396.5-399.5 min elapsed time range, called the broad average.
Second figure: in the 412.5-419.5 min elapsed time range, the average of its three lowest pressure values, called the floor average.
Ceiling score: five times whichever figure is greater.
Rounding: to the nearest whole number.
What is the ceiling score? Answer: 1210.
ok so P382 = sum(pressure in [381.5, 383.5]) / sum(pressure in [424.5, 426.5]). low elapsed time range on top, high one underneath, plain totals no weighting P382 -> 0.654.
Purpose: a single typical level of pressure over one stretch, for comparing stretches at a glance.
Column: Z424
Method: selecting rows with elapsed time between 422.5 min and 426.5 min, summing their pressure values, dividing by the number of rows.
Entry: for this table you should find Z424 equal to 282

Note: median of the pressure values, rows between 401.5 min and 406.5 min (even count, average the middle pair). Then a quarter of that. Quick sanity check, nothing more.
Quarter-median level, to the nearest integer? 52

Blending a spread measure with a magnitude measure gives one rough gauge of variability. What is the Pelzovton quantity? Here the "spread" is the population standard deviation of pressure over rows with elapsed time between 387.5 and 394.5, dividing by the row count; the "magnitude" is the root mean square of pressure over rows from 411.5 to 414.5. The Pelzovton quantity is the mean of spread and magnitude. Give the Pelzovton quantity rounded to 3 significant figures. 130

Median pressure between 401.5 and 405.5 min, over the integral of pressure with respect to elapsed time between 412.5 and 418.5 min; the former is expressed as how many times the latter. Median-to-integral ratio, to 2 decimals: 0.13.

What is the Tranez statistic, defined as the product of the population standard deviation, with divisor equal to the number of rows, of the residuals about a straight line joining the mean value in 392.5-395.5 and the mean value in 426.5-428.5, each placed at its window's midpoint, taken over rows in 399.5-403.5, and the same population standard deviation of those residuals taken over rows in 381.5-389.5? 64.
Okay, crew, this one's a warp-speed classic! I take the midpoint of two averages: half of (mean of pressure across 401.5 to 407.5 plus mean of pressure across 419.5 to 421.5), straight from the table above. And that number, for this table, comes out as 233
